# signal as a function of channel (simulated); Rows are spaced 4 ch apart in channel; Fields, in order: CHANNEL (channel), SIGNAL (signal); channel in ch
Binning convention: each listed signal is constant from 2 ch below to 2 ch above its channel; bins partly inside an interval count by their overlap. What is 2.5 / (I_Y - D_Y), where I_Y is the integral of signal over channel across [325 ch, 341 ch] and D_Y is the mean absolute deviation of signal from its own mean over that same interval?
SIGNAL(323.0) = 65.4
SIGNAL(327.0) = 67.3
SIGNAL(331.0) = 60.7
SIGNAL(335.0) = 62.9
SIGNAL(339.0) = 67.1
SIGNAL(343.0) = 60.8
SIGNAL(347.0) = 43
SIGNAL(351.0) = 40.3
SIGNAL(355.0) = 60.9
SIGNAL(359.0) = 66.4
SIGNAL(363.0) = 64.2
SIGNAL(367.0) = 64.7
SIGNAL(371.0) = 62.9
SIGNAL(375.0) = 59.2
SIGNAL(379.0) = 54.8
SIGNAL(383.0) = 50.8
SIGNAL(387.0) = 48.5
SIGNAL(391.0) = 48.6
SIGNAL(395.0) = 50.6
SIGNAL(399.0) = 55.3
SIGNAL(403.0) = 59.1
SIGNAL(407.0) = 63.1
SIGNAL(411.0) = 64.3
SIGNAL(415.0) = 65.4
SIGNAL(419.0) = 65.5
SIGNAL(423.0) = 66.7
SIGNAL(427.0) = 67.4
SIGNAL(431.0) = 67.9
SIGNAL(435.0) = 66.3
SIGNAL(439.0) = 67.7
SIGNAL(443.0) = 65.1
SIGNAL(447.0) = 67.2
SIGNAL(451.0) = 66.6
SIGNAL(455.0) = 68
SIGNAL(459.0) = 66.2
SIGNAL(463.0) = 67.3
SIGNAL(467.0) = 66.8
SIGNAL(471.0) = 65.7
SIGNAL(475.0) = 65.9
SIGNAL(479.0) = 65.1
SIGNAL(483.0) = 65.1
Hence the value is 0.0024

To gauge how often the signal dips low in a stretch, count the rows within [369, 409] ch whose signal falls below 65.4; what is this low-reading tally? 10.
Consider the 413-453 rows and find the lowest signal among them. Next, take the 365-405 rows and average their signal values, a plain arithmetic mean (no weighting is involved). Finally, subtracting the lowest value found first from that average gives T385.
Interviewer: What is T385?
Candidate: -10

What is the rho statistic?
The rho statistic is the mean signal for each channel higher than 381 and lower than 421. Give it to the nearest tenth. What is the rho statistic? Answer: 57.1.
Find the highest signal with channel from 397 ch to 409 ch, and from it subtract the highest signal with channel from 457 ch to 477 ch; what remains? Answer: -4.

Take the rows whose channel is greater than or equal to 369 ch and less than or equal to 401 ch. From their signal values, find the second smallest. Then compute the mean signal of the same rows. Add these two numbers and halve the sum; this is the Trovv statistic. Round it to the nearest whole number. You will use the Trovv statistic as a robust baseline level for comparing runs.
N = 51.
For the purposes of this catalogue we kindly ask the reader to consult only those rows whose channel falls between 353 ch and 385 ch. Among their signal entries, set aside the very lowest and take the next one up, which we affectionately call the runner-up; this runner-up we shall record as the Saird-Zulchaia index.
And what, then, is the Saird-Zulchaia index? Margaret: 54.8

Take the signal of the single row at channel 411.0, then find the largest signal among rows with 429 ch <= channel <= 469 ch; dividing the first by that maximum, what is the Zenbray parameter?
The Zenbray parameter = 0.95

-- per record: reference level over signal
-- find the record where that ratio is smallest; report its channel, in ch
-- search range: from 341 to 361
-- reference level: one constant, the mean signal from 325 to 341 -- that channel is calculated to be 359.0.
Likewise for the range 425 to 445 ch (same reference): 431.0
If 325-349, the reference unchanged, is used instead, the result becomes 327.0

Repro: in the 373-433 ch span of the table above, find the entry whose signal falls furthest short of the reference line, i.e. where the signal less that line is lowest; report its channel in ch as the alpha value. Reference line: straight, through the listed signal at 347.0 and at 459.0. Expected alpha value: 391.0 ch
